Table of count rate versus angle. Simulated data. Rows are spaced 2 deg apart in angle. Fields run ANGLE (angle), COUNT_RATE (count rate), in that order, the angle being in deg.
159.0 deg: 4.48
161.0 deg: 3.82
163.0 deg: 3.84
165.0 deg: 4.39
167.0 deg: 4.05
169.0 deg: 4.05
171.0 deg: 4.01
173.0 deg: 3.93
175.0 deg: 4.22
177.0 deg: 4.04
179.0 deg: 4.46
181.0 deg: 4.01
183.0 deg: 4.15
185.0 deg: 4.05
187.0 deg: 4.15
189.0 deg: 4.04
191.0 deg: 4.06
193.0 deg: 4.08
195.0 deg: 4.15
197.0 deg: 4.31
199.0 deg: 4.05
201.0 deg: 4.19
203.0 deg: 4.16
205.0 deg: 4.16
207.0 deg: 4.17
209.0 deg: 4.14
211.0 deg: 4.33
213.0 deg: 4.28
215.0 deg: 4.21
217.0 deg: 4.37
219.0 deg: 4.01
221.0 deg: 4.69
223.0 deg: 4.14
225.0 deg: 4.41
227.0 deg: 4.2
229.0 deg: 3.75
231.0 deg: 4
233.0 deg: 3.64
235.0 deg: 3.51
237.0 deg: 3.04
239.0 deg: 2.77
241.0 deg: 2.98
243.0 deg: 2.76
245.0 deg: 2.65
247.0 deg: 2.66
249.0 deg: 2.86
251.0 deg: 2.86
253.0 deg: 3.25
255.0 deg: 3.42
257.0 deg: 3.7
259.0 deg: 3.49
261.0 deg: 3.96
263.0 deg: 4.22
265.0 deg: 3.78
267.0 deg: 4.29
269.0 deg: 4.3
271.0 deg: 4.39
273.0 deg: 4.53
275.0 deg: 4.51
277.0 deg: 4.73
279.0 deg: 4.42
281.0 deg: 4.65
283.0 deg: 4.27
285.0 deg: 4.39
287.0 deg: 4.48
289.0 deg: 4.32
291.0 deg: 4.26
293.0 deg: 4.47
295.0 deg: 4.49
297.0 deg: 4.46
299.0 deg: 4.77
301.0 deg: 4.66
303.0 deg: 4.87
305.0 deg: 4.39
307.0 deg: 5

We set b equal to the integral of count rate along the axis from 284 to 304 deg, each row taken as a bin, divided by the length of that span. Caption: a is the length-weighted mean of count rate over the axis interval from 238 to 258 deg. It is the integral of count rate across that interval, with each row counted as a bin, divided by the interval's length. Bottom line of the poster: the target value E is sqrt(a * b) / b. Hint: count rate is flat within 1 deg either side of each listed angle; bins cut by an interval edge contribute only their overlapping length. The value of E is 0.81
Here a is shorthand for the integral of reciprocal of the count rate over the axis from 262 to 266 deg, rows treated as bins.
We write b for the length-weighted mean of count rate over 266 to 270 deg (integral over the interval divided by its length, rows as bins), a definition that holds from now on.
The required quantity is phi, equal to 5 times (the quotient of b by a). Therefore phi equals 21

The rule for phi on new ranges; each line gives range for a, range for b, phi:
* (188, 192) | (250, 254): 15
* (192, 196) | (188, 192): 21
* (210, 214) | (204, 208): 22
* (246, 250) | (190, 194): 14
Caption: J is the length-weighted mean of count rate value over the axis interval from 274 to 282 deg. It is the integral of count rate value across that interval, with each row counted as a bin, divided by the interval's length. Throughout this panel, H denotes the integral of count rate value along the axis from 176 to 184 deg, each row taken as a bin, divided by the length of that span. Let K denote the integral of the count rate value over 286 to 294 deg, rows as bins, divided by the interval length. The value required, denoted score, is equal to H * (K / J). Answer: 4.0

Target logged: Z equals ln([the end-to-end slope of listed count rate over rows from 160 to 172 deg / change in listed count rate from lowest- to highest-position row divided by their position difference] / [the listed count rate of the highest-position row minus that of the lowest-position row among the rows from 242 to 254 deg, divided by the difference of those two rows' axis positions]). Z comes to -0.9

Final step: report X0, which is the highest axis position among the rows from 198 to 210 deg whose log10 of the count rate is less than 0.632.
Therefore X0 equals 209.0 deg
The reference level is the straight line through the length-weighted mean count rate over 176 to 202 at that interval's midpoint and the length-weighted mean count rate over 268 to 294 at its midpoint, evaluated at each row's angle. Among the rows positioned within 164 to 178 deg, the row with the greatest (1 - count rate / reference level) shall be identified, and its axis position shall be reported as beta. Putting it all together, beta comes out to 173.0 deg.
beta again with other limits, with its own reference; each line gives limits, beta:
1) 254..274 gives 255.0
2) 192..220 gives 219.0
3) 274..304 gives 291.0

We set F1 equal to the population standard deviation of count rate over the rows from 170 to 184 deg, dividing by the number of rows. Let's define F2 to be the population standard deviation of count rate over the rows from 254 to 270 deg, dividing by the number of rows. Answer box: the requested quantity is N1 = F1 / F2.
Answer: 0.50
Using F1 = 0.17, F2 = 0.33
